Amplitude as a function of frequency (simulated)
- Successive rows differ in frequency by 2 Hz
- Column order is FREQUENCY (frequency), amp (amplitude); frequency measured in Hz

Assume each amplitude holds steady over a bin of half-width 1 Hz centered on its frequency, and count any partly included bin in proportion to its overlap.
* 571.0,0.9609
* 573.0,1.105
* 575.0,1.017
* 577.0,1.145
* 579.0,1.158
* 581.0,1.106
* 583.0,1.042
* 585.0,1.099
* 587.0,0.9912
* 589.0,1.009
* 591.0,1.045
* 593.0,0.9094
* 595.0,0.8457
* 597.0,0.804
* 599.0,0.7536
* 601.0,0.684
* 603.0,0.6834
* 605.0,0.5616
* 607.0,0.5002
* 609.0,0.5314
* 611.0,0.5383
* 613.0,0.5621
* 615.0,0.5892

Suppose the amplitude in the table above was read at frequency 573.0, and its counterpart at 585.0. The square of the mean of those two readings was 1.2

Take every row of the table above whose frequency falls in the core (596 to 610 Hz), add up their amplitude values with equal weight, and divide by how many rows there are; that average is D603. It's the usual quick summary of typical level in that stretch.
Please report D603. 0.65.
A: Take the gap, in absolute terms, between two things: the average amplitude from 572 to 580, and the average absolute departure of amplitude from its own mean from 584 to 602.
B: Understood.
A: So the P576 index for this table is 0.988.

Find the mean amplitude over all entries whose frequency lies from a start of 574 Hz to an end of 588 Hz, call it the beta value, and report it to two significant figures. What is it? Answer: 1.1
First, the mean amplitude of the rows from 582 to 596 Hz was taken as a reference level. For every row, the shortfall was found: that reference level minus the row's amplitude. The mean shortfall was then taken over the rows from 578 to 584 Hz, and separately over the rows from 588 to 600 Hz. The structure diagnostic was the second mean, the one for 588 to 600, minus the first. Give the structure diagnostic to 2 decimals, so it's 0.21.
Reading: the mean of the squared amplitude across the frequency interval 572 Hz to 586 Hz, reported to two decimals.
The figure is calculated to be 1.20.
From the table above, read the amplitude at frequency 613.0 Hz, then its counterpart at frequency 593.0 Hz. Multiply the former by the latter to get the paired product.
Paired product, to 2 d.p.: 0.51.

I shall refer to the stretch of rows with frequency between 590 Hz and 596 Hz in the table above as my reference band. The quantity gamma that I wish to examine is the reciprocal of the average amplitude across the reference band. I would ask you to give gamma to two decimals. 1.07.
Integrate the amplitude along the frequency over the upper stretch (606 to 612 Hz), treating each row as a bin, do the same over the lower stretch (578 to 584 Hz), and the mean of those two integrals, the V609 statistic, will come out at 4.88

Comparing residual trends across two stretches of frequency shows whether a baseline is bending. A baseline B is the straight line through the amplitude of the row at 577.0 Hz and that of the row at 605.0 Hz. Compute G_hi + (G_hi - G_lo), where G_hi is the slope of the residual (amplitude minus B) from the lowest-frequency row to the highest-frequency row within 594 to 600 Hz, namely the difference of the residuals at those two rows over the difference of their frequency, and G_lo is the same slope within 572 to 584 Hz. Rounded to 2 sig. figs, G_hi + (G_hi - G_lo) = -0.019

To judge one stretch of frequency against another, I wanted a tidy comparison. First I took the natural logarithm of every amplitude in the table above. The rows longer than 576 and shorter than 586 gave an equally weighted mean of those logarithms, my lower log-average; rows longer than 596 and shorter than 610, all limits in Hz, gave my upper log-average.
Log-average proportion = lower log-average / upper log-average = -0.23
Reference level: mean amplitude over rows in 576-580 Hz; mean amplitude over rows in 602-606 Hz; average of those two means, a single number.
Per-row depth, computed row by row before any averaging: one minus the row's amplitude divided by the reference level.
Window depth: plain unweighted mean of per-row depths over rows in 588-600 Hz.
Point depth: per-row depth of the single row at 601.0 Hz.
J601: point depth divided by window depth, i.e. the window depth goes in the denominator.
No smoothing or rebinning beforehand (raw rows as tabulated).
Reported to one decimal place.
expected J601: -27.2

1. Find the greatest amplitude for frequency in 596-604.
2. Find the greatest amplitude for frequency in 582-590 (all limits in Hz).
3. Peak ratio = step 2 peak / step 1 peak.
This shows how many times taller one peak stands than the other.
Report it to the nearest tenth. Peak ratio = 1.4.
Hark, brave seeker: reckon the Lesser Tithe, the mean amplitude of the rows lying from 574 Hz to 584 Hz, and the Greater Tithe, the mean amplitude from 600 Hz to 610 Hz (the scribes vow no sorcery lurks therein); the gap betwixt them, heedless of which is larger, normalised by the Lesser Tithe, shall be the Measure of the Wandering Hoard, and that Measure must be 0.46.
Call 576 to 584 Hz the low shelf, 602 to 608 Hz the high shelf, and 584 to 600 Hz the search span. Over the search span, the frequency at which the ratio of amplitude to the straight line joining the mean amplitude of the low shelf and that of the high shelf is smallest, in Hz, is 587.0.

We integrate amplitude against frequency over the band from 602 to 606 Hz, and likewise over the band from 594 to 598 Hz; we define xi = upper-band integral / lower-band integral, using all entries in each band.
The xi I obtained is 0.75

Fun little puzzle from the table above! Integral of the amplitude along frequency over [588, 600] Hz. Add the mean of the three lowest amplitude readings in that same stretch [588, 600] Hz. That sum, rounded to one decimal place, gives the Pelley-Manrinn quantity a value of 11.5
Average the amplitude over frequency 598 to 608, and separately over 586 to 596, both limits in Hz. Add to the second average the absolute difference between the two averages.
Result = 1.28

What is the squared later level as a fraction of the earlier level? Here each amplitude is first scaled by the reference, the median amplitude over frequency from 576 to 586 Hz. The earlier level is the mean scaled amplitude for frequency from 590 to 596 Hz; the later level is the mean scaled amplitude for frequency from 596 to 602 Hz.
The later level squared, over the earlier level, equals 0.54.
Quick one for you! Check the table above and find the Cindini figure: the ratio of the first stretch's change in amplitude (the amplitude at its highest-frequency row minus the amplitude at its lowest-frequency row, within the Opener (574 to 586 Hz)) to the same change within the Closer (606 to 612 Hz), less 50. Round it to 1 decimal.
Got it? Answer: -47.8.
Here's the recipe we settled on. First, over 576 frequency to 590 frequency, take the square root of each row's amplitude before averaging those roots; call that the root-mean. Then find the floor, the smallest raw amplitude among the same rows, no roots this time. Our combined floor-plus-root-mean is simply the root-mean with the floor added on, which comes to 2.0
